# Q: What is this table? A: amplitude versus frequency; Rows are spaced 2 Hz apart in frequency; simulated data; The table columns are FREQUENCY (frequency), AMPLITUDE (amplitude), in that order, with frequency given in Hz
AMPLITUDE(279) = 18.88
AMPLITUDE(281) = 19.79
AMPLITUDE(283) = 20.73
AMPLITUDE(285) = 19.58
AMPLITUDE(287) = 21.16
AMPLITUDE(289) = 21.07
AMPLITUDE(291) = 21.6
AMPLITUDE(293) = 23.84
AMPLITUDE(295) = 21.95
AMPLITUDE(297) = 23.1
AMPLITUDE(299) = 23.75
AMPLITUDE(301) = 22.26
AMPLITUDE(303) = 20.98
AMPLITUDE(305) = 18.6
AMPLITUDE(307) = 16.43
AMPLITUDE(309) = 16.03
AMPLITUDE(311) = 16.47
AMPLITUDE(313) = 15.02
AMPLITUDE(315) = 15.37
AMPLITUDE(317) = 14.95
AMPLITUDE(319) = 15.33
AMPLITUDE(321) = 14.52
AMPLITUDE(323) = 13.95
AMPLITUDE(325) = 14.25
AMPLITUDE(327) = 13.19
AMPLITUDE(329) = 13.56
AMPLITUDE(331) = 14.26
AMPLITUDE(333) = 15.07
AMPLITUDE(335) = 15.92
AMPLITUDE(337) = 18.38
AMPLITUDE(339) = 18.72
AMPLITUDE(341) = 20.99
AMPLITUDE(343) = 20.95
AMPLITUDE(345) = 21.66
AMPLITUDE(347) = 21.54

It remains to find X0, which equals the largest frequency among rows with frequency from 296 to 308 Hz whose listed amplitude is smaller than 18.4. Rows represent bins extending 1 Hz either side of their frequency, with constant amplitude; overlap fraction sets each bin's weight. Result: 307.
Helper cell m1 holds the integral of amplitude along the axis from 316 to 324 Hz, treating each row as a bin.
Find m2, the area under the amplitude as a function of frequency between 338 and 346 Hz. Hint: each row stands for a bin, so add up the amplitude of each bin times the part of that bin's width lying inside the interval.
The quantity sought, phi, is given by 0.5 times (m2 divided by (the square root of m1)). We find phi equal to 7.6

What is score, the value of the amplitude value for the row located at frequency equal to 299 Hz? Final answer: 23.75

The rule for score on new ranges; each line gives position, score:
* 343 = 20.95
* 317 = 14.95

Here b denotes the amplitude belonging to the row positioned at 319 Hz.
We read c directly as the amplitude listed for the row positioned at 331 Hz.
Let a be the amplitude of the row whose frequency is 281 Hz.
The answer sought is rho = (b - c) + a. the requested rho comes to 20.9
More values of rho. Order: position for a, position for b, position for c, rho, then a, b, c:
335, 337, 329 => 20.7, 15.92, 18.38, 13.56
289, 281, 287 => 19.7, 21.07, 19.79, 21.16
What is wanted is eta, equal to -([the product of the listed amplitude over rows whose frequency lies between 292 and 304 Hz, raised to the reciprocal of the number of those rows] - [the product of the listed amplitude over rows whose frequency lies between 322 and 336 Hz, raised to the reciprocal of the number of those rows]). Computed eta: -8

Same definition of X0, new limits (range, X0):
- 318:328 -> 327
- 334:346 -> 337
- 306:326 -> 325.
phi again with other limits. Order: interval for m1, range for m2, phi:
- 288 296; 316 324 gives 4.4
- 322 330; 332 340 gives 6.5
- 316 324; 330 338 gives 5.9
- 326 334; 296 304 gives 8.5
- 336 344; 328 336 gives 4.7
